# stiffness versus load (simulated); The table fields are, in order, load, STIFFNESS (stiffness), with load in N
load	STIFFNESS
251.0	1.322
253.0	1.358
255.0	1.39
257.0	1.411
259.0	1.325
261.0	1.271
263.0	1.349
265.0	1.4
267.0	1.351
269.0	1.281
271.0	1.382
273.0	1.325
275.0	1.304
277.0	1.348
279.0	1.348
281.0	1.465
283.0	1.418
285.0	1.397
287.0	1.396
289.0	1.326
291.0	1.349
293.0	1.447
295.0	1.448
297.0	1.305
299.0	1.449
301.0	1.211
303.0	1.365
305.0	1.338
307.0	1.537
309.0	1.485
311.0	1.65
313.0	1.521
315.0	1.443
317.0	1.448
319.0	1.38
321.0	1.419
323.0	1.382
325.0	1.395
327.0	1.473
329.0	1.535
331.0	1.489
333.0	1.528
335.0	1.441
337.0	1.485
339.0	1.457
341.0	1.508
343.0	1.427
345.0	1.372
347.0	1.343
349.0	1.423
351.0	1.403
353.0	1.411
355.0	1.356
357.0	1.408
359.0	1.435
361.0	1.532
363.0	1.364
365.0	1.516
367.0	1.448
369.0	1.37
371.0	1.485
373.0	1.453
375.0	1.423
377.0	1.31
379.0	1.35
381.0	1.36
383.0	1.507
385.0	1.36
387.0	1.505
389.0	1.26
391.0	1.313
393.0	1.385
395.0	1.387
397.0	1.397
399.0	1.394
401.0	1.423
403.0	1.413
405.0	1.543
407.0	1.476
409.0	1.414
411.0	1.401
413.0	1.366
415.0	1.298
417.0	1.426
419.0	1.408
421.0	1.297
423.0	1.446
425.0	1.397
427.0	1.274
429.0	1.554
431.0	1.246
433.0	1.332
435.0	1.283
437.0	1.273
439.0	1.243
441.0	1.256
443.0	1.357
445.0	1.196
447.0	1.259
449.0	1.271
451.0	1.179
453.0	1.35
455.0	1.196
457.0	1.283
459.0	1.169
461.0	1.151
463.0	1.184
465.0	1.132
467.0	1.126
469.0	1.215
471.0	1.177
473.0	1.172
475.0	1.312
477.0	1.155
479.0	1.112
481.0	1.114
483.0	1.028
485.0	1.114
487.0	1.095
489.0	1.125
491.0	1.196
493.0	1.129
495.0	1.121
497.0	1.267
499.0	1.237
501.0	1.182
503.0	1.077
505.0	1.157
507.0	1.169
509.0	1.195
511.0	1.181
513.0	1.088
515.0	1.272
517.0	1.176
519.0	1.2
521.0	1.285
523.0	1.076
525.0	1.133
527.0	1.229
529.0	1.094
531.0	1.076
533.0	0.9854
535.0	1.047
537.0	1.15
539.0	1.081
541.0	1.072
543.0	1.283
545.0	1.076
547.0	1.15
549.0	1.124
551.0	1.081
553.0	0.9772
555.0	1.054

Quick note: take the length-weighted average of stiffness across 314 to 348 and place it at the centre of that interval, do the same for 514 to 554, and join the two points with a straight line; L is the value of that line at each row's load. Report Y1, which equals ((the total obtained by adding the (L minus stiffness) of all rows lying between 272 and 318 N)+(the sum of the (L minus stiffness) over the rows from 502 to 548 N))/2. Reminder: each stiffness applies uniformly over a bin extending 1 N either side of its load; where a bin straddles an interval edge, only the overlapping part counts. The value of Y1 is 1.1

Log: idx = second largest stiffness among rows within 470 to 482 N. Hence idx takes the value 1.177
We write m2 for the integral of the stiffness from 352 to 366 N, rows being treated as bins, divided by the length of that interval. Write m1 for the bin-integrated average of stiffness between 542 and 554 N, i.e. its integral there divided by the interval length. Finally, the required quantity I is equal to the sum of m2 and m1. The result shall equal 2.55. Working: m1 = 1.12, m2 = 1.43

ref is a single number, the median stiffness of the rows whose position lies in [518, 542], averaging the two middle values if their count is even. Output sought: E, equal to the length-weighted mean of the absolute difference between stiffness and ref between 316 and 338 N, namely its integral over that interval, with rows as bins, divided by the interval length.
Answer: 0.365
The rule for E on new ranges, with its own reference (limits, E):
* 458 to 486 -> 0.075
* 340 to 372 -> 0.338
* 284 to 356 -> 0.339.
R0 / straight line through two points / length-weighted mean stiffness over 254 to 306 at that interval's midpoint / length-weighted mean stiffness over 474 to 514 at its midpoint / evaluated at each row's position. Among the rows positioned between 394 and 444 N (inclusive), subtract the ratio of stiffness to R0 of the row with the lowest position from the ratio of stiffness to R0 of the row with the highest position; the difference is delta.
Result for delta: 0.02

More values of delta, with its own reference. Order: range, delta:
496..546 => -0.13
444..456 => 0.01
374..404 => 0.02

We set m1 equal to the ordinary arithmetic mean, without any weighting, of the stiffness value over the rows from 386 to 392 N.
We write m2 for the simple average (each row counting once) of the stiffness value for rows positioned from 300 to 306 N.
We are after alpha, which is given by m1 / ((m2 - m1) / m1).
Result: -34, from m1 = 1.36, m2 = 1.30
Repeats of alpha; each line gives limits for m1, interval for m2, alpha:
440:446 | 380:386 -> 12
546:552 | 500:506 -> 62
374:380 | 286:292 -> -463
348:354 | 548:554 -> -6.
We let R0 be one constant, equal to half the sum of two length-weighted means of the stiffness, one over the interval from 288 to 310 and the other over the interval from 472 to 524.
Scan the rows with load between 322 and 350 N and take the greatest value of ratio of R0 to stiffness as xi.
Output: 0.949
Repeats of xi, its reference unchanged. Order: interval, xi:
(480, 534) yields 1.294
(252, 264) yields 1.003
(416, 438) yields 1.023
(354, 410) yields 1.012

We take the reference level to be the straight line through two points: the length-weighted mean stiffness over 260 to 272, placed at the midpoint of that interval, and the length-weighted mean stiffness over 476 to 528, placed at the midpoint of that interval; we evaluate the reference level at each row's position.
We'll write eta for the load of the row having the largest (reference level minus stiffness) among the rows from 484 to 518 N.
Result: 503.0 N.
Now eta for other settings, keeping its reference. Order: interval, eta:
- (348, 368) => 355.0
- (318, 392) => 389.0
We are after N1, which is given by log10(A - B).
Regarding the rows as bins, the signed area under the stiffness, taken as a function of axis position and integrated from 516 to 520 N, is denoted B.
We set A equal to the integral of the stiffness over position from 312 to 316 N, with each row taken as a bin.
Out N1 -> 0.07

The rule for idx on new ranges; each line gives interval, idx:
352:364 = 1.435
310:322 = 1.521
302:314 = 1.537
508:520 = 1.2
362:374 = 1.485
